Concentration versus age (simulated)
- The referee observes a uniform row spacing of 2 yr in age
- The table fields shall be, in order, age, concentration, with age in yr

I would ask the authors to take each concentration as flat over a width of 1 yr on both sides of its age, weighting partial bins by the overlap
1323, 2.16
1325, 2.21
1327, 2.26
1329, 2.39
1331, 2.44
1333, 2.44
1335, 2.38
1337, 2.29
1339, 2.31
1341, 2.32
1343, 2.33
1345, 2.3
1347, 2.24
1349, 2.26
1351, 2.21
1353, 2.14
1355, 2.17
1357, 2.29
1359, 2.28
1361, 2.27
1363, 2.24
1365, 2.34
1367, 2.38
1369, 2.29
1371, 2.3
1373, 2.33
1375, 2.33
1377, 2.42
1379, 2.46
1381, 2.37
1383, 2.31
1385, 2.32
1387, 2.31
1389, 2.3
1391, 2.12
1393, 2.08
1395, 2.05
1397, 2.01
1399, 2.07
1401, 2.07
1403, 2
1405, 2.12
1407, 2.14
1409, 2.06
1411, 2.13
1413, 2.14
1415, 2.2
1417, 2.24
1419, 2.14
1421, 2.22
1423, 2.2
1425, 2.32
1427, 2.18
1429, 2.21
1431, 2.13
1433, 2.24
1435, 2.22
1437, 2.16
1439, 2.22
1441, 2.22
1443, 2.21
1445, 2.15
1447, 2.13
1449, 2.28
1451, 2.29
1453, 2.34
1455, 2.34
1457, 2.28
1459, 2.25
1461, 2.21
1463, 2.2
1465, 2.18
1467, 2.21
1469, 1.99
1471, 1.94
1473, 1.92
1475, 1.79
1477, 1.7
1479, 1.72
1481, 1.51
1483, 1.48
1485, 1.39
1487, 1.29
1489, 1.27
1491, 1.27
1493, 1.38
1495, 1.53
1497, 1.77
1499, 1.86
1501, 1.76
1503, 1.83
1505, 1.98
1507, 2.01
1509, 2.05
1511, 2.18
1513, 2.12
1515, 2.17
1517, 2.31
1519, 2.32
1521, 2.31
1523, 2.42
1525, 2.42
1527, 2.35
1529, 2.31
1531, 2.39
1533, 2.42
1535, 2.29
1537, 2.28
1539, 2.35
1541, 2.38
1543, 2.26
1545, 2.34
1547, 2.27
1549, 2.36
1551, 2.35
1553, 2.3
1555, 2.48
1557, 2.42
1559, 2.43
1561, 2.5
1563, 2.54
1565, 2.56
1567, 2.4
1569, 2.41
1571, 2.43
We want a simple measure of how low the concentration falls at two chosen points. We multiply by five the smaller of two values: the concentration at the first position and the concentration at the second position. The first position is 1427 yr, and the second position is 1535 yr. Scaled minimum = 10.9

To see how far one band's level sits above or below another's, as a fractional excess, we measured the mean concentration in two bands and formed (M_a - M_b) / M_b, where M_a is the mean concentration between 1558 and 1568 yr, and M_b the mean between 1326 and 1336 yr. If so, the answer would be 0.04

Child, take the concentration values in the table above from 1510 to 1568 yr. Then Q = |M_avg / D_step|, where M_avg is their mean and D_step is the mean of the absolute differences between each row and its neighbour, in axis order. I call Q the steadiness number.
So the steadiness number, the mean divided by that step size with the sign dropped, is 37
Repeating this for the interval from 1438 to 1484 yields 36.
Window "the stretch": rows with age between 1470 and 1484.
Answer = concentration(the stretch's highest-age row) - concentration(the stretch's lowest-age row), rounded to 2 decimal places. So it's -0.46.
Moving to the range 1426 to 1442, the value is 0.04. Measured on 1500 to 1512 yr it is 0.42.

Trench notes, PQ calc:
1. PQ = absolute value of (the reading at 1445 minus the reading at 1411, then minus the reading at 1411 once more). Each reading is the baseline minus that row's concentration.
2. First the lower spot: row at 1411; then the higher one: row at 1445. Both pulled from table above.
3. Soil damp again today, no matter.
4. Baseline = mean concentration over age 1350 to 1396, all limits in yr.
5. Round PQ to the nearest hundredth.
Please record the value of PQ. 0.16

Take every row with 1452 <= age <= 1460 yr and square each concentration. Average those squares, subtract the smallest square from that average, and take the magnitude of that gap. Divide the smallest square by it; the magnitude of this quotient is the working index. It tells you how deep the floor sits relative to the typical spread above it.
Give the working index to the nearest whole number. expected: 21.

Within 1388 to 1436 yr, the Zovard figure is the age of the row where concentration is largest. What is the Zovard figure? 1425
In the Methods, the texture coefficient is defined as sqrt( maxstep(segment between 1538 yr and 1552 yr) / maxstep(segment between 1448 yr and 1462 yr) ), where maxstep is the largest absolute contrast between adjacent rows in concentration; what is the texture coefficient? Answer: 1.4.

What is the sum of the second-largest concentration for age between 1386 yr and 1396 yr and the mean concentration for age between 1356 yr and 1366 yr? 4.6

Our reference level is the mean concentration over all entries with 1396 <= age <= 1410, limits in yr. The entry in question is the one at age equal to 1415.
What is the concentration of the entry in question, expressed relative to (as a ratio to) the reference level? 1.06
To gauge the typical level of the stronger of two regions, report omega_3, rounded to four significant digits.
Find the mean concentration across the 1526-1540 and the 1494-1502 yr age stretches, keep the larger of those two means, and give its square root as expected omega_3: 1.530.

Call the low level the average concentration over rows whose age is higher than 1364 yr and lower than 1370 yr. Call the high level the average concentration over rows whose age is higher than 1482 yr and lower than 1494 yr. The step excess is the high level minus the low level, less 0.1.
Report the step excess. -1.09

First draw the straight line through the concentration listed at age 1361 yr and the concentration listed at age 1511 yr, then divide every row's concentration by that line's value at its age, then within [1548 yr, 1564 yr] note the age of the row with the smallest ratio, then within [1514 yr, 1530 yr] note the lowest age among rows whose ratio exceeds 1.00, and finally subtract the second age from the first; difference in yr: 36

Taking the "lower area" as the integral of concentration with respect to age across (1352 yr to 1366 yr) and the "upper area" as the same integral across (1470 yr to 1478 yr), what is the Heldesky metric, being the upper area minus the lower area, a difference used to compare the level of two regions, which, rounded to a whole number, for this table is -17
